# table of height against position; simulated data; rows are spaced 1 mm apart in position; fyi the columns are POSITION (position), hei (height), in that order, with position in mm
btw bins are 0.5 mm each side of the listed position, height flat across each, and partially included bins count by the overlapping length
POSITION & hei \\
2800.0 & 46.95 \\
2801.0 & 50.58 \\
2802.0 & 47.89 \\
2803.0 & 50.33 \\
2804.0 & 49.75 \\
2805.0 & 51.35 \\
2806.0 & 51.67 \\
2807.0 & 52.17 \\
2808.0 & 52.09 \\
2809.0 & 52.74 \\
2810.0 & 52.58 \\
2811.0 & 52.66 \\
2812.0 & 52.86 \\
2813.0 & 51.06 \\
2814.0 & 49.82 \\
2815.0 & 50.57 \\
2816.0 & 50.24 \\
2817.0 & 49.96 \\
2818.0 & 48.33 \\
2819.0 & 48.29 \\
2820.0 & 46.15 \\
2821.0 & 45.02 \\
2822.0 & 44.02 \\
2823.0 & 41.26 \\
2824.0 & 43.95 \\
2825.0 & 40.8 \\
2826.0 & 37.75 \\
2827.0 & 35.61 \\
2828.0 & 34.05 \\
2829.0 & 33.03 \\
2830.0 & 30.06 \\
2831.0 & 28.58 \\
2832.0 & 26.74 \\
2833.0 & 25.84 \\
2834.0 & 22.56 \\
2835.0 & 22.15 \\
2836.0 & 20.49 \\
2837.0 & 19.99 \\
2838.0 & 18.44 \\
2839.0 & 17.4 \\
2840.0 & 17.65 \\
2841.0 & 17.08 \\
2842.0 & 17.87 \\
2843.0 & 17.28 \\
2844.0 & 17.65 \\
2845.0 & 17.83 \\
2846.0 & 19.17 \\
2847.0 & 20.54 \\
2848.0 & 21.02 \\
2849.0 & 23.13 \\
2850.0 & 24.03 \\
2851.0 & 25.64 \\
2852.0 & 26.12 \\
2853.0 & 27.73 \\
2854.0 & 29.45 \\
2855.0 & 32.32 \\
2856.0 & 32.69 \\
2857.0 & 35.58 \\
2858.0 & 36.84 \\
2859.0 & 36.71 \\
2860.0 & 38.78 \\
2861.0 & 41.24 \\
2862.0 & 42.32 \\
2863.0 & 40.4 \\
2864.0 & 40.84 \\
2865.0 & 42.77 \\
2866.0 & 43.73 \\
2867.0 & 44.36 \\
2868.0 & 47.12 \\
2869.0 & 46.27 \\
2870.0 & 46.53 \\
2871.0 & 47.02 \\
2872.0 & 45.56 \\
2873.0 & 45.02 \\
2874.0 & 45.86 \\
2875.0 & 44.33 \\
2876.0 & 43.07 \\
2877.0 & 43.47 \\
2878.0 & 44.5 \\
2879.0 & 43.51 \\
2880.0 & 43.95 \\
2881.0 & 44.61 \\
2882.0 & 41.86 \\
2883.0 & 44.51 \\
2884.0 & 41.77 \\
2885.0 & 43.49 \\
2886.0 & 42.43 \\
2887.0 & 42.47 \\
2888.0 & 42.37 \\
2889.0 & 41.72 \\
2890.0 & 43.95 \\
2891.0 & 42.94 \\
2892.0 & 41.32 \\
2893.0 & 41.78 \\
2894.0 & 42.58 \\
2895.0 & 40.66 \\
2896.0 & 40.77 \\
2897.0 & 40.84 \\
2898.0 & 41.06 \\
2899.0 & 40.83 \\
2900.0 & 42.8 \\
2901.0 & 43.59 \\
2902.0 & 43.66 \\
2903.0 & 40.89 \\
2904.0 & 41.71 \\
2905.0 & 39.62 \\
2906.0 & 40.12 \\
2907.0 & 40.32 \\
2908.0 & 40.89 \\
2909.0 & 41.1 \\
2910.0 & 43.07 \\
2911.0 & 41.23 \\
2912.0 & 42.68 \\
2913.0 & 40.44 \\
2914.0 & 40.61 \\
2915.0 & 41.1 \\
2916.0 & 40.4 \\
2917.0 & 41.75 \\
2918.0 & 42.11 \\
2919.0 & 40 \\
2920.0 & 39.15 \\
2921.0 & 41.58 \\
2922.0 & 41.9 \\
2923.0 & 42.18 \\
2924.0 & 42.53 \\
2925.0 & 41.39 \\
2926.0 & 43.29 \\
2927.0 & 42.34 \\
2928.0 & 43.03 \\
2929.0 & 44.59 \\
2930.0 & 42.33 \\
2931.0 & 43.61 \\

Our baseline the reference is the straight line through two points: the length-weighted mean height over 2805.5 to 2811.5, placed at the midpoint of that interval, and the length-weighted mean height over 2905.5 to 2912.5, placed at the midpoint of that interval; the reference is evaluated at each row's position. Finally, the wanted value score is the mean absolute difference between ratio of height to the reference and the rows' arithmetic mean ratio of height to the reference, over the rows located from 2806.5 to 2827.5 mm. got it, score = 0.075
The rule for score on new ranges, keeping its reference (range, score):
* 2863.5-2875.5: 0.036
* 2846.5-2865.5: 0.148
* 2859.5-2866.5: 0.030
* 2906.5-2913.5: 0.022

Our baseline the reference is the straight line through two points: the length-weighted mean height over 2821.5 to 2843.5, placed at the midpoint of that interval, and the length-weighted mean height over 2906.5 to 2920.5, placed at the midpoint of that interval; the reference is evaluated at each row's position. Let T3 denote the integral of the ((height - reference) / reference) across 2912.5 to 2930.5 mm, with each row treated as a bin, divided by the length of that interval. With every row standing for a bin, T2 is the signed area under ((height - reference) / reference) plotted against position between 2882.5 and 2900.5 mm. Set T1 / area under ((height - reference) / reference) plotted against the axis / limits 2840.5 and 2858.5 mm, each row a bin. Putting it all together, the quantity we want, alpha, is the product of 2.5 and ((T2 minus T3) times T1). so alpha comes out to -21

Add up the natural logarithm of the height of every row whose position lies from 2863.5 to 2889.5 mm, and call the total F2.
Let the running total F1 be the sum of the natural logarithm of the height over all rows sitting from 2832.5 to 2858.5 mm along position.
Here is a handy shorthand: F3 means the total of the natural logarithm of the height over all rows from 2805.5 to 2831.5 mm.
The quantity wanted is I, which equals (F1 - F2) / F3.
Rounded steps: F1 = 81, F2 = 98.4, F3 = 98.7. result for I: -0.17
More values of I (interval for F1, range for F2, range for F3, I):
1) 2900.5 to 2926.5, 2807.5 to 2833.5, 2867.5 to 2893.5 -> -0.01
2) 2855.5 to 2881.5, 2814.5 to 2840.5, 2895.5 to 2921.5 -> 0.07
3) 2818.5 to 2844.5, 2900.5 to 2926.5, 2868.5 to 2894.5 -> -0.11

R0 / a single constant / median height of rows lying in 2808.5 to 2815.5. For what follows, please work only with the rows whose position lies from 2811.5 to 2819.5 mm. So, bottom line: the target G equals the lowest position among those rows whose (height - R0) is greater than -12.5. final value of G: 2812.0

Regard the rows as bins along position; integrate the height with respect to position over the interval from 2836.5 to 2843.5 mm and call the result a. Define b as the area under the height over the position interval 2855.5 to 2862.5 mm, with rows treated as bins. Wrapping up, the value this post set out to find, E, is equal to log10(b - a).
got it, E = 2.14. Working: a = 126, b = 264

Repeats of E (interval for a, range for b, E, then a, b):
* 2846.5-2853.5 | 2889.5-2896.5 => 2.10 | 168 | 294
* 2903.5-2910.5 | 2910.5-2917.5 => 0.14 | 287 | 288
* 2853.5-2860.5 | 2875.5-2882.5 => 1.80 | 242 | 305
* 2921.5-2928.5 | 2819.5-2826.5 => 0.36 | 297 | 299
